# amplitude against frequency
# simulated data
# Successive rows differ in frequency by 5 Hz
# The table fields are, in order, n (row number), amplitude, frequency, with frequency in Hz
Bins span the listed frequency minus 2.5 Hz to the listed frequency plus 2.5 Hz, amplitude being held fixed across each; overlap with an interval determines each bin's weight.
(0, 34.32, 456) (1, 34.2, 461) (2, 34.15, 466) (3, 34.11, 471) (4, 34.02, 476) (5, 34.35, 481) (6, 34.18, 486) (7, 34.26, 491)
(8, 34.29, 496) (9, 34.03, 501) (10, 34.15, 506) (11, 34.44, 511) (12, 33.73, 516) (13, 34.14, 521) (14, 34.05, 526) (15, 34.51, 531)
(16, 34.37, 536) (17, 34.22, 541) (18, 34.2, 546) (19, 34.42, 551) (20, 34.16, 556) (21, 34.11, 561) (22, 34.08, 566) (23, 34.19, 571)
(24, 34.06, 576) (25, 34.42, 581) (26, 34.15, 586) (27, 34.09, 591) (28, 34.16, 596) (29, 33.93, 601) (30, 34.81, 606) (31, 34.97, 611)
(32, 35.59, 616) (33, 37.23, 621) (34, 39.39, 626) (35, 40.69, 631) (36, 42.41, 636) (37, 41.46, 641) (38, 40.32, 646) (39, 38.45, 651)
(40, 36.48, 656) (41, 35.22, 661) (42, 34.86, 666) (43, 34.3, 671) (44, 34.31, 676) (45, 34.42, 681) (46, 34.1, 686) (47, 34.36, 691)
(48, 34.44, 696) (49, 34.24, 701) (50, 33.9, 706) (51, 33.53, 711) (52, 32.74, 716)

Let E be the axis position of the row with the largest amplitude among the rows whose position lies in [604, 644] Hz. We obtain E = 636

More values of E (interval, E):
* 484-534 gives 531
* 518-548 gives 531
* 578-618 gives 616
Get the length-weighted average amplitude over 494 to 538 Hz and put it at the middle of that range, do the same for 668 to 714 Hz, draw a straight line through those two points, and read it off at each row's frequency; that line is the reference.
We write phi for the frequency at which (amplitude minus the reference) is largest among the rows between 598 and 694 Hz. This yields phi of 636 Hz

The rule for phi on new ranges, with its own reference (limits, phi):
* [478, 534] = 531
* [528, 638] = 636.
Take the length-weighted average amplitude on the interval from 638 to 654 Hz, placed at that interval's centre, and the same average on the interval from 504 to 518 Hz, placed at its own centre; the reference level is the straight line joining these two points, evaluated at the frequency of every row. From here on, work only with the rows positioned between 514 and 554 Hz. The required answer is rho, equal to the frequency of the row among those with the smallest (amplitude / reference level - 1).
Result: 546 Hz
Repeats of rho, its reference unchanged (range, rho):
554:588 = 586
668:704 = 701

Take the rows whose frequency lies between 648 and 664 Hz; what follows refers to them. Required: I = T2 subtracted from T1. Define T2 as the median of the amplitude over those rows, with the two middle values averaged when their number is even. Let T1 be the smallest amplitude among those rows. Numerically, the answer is -1.26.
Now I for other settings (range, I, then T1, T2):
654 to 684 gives -0.34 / 34.3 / 34.6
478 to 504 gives -0.23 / 34.03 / 34.3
